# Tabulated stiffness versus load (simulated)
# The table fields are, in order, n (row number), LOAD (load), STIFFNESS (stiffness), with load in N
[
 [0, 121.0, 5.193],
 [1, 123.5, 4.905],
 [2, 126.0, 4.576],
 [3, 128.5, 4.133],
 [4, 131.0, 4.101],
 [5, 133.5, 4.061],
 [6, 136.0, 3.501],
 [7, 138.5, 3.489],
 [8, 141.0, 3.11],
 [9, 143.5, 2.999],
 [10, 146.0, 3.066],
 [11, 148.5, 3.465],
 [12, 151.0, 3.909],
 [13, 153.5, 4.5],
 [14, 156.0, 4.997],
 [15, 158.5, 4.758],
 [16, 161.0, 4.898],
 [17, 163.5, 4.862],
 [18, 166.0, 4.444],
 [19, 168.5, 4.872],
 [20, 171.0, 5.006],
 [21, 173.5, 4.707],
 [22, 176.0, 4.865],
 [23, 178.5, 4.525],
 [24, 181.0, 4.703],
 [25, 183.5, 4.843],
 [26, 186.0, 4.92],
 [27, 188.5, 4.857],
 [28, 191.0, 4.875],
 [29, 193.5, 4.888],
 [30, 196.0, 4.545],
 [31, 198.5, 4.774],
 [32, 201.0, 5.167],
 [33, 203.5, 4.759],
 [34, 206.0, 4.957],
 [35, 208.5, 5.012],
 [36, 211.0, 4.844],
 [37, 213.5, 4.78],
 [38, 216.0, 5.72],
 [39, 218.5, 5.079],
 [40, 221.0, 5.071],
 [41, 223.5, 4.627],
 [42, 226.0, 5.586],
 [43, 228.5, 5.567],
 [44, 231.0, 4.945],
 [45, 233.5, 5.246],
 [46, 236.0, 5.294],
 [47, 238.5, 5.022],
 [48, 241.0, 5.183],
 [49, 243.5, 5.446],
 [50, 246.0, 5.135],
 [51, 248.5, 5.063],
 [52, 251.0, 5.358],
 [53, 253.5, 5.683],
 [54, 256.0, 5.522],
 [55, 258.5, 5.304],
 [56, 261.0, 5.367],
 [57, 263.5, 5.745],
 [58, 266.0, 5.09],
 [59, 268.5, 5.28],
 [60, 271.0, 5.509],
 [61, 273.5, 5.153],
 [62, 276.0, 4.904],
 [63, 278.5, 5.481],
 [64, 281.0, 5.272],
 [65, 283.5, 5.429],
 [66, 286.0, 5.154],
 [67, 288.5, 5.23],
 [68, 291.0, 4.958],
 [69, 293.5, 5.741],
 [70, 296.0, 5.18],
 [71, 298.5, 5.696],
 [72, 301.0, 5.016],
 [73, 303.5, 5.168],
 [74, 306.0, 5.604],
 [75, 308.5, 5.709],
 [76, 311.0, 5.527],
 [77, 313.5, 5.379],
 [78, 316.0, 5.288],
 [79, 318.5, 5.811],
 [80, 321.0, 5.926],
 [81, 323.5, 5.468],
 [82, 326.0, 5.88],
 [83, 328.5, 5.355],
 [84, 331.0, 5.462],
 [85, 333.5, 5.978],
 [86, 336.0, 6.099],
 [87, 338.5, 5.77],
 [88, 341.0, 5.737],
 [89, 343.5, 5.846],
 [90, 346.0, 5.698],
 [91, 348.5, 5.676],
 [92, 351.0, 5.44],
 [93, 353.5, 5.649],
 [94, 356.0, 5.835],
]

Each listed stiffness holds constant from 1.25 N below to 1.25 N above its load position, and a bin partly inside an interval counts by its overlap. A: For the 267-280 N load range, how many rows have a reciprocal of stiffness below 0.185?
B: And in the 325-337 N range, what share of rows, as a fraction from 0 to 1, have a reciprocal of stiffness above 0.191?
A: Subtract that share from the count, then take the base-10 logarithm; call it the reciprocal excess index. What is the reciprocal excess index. 0.30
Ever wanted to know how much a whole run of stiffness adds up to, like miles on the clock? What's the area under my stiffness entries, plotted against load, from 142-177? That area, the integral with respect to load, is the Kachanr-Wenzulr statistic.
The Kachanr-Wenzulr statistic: 153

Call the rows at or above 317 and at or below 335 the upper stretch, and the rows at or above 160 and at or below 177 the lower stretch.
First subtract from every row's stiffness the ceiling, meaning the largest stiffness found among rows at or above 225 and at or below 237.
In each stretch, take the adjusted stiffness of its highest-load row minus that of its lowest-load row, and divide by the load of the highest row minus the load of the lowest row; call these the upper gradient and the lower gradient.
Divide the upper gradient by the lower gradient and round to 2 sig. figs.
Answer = -5.1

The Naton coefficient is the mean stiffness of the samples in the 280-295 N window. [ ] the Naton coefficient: 5.30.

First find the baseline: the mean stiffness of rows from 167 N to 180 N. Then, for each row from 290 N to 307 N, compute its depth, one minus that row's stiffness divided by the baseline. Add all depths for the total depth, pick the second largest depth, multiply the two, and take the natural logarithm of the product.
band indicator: -3.3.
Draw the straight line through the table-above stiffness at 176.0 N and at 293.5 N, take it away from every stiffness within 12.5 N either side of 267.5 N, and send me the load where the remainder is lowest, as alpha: 276.0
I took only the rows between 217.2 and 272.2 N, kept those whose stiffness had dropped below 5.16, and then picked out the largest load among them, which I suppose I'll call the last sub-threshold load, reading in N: 266.0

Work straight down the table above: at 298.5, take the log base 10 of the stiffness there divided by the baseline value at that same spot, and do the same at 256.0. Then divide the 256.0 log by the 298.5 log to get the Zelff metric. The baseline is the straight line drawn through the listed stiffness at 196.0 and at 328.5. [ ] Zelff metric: 1.2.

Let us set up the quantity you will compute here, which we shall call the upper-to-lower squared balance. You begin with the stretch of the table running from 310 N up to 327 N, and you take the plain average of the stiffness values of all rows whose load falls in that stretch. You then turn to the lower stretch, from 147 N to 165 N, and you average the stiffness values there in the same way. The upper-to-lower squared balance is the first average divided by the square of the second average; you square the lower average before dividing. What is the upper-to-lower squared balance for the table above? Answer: 0.28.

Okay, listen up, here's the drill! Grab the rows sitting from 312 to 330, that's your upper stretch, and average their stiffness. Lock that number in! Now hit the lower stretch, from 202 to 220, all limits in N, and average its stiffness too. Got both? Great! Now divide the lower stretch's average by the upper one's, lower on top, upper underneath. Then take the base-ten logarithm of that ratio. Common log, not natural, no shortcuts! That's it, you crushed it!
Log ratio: -0.05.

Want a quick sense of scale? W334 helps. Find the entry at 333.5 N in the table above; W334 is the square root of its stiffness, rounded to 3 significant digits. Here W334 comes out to 2.44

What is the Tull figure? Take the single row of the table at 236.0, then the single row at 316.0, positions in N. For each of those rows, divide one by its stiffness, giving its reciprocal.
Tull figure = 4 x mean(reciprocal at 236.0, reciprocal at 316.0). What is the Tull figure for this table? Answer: 0.76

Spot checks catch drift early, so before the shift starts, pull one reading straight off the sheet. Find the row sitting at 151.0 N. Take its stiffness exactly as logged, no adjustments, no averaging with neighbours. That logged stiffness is 3.909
